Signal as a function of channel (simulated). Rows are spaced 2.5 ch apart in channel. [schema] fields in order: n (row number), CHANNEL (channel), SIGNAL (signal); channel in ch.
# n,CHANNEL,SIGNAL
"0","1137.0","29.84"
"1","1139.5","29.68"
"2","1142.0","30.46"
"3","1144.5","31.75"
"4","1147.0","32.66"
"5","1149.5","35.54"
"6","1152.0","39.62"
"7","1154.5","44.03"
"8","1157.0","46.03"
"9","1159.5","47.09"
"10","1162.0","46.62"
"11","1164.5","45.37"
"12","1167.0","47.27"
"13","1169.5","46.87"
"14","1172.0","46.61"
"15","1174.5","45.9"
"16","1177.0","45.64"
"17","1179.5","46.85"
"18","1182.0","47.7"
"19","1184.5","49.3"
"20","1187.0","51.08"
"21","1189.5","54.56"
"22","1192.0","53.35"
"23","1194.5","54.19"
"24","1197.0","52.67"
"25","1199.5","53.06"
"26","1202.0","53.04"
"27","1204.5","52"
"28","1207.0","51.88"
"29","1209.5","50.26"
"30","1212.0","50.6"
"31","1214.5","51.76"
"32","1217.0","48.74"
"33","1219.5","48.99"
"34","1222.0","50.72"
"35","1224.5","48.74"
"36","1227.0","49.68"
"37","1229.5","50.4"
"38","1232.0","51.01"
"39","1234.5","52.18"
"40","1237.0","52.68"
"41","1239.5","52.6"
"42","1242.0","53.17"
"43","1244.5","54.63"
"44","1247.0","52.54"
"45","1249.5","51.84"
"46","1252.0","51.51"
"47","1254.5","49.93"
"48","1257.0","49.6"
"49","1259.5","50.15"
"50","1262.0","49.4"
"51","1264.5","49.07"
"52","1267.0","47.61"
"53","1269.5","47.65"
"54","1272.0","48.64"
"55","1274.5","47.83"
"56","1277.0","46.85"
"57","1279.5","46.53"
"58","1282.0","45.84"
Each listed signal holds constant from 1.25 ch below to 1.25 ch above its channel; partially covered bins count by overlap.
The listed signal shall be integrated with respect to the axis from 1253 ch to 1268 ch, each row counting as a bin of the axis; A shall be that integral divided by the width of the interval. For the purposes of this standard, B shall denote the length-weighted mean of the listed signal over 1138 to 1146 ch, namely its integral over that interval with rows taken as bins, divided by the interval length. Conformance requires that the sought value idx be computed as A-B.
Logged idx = 18.7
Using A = 49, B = 30.7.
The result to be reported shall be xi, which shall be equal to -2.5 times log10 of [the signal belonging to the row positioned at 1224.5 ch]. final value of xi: -4.22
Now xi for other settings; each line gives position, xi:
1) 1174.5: -4.15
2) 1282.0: -4.15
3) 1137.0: -3.69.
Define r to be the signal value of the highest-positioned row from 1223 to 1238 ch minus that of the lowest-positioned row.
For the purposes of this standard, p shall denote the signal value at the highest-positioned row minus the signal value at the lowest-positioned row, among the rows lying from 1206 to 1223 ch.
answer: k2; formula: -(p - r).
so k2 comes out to 5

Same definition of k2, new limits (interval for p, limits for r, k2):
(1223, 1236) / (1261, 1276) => -5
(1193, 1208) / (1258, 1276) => 0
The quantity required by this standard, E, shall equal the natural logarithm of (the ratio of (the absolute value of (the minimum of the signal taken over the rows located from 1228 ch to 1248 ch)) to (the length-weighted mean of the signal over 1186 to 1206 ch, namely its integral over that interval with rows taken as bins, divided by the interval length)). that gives -0.05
